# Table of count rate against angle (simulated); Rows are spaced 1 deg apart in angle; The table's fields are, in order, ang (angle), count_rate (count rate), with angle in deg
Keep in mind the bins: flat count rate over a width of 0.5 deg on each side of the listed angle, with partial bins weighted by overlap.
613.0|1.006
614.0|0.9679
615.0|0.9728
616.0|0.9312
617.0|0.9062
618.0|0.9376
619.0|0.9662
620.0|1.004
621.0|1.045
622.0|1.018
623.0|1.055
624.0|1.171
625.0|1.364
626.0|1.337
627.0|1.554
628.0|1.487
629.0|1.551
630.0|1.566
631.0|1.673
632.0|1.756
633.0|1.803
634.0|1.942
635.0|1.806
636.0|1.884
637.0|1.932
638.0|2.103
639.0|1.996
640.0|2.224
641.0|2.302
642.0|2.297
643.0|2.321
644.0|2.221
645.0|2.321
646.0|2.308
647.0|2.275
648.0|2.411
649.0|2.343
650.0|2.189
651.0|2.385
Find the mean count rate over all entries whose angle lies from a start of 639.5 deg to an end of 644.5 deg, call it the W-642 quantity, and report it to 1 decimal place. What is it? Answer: 2.3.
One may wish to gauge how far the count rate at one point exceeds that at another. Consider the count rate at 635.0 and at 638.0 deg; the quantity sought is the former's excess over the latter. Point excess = -0.3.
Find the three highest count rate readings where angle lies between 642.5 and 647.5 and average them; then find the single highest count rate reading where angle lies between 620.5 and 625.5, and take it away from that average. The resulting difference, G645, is 1.0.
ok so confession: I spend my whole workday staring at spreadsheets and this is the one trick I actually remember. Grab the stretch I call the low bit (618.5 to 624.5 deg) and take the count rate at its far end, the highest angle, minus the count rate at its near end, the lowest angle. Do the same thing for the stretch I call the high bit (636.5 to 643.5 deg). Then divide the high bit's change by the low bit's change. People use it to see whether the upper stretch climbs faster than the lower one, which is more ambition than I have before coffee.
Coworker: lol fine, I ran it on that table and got 1.9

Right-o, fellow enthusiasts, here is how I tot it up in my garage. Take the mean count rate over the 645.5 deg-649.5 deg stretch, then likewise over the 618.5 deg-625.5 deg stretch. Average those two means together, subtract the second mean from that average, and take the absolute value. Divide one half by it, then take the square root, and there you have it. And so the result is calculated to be 0.90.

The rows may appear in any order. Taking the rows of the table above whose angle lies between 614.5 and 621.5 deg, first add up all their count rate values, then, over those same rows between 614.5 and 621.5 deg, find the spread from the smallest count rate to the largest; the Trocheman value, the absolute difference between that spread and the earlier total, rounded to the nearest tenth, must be 6.6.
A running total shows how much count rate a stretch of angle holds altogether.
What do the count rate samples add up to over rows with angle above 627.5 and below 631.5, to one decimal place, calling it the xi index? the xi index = 6.3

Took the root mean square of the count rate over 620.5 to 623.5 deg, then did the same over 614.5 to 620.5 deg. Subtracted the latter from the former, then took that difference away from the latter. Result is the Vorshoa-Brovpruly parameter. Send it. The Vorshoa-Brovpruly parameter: 0.9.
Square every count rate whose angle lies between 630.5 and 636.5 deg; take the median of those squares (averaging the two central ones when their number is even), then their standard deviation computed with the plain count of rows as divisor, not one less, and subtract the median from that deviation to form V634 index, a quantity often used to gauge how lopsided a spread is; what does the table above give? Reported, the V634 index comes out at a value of -2.9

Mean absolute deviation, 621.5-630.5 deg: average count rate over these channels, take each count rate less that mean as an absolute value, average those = 0.18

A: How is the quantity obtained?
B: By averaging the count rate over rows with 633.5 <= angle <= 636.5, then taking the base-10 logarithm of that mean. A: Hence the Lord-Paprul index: 0.27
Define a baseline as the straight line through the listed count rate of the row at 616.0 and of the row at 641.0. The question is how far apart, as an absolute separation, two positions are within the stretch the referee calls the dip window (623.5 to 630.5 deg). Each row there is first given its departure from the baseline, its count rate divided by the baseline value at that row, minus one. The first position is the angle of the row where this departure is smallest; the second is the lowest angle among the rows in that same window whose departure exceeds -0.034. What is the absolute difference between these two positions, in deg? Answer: 3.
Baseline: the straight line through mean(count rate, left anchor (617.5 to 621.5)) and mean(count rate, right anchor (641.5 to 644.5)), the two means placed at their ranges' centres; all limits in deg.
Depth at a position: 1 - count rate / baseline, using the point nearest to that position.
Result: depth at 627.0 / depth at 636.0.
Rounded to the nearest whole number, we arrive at -19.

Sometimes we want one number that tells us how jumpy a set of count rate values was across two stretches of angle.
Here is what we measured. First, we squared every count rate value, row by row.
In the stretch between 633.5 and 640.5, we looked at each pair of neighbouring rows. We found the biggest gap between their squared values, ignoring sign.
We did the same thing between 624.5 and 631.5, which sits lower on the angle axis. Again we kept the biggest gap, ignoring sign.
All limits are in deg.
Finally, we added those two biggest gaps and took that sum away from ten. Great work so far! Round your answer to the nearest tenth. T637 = 8.4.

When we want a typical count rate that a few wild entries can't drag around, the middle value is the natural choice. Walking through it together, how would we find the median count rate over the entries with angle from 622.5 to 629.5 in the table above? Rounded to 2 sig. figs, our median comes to 1.4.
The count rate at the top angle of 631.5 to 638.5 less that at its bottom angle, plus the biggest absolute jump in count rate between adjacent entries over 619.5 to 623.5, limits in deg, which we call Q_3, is 0.39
